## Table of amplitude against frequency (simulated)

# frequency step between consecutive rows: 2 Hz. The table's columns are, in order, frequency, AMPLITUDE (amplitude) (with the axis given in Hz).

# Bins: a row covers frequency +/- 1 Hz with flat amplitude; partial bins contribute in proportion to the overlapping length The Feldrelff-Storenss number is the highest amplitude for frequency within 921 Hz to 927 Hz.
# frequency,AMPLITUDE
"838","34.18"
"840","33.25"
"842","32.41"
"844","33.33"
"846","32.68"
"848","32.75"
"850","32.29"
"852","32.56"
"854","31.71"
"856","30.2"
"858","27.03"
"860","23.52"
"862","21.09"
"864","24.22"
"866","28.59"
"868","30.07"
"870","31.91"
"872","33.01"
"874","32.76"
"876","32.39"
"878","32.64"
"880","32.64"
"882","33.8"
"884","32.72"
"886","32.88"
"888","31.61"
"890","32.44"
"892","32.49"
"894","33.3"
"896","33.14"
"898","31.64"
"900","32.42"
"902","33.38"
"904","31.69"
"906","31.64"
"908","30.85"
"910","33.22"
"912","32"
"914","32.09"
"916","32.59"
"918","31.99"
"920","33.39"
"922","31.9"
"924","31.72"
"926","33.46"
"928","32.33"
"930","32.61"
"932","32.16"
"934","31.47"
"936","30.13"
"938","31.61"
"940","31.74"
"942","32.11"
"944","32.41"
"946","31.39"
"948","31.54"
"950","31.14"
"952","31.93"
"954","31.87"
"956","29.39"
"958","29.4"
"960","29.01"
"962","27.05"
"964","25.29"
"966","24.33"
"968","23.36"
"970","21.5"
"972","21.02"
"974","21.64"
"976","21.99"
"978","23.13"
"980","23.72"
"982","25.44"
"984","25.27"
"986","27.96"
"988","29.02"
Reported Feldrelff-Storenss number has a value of 33.46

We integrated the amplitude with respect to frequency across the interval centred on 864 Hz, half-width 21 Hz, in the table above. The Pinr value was 1284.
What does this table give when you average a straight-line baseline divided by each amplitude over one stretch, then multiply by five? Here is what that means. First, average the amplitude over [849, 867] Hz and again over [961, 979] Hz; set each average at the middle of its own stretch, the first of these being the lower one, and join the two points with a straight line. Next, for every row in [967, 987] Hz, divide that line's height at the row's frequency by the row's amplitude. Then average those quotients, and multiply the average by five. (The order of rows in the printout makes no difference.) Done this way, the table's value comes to 4.9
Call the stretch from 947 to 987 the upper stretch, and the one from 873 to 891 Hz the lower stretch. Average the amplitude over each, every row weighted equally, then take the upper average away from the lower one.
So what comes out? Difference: 6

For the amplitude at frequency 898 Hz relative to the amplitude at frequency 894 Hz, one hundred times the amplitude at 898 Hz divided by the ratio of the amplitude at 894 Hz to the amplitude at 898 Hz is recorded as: 3006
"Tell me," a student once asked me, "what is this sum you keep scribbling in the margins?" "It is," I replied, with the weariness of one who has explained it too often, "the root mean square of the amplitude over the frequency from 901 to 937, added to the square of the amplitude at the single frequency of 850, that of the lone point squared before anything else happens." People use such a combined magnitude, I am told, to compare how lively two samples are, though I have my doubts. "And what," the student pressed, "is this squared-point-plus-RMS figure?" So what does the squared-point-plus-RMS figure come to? 1075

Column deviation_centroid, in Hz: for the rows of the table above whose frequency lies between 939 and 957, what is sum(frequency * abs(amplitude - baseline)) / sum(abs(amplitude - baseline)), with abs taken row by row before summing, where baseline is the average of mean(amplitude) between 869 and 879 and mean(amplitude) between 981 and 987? 946.8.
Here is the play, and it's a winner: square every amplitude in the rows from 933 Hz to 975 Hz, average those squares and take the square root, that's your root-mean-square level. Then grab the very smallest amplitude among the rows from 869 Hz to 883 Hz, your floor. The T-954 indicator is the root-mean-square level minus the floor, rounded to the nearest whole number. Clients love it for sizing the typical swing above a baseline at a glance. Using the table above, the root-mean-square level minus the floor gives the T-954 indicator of -3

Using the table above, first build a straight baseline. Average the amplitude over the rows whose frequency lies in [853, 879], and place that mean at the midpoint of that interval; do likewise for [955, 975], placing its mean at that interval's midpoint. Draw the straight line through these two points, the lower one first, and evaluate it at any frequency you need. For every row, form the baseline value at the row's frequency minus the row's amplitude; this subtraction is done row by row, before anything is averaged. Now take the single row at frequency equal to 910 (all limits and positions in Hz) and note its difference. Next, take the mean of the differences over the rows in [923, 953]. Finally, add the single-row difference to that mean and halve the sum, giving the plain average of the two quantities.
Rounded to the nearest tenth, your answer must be -5.7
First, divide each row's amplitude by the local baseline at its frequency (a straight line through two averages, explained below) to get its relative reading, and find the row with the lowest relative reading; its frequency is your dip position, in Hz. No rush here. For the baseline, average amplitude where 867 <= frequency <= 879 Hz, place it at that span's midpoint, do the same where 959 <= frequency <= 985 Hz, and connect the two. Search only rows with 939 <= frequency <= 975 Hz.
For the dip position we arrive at 972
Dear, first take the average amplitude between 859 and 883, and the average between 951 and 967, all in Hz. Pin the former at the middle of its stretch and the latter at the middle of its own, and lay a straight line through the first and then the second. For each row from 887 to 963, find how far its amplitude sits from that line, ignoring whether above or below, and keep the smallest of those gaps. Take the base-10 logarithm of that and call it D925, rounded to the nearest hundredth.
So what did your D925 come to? -0.31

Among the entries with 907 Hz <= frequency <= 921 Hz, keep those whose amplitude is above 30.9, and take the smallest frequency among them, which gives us 910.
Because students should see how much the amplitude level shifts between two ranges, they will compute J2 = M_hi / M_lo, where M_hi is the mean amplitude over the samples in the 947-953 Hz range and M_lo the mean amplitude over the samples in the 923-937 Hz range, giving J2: 0.99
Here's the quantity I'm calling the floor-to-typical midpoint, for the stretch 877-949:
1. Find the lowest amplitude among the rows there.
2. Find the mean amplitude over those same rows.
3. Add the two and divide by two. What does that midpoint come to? 31.2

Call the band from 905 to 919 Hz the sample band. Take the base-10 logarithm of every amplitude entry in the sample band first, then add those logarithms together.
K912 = 10.5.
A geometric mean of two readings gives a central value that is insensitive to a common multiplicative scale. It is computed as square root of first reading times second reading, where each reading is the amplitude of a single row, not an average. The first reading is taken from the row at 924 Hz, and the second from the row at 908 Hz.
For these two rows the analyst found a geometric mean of 31.3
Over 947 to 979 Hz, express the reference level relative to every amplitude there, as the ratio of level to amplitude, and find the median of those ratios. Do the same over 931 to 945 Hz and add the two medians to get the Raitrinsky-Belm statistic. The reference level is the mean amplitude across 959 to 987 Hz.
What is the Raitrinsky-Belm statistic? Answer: 1.70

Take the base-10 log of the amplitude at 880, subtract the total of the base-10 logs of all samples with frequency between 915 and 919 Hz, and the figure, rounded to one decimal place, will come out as -1.5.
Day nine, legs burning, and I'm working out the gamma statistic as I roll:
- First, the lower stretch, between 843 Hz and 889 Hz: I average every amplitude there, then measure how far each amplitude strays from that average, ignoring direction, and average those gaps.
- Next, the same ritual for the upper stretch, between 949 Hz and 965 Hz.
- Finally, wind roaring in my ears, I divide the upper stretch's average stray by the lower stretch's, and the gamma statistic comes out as 0.6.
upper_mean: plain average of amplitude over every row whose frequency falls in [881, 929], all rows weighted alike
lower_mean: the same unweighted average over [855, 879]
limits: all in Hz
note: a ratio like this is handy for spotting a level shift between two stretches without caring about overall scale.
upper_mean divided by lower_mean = 1.12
